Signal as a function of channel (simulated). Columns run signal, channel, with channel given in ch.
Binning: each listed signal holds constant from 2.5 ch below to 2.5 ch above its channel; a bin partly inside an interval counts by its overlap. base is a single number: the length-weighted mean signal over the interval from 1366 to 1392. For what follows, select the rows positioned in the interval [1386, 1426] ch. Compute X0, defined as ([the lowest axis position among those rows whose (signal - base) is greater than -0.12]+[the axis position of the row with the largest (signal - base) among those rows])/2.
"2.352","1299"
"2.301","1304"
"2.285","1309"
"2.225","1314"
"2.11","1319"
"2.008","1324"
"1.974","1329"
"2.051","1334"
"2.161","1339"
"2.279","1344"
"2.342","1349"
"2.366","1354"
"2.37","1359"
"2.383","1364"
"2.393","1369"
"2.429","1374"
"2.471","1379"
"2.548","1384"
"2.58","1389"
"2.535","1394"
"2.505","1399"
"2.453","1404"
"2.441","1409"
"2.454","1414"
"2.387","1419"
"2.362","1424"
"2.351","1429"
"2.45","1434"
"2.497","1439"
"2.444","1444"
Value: 1389.0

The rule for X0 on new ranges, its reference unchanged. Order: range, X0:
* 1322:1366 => 1359.0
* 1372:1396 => 1381.5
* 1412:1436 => 1414.0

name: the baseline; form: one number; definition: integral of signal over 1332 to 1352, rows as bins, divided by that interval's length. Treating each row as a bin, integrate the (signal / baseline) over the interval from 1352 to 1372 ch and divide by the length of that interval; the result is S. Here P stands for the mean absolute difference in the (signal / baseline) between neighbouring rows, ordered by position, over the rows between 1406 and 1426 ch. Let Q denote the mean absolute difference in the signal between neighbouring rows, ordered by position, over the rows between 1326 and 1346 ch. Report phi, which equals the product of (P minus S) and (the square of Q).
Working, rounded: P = 0.016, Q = 0.102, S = 1.07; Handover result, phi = -0.0109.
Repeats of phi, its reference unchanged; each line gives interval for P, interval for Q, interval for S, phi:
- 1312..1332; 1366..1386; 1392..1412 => -0.0029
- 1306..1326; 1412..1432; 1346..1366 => -0.0012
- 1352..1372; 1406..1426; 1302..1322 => -0.0012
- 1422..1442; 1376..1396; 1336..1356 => -0.0026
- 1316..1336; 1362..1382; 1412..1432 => -0.0009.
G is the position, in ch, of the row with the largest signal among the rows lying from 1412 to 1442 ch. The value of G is 1439 ch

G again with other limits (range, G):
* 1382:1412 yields 1389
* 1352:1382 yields 1379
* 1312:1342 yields 1314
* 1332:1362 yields 1359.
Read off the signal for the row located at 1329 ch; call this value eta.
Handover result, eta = 1.974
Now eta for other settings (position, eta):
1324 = 2.008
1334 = 2.051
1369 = 2.393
